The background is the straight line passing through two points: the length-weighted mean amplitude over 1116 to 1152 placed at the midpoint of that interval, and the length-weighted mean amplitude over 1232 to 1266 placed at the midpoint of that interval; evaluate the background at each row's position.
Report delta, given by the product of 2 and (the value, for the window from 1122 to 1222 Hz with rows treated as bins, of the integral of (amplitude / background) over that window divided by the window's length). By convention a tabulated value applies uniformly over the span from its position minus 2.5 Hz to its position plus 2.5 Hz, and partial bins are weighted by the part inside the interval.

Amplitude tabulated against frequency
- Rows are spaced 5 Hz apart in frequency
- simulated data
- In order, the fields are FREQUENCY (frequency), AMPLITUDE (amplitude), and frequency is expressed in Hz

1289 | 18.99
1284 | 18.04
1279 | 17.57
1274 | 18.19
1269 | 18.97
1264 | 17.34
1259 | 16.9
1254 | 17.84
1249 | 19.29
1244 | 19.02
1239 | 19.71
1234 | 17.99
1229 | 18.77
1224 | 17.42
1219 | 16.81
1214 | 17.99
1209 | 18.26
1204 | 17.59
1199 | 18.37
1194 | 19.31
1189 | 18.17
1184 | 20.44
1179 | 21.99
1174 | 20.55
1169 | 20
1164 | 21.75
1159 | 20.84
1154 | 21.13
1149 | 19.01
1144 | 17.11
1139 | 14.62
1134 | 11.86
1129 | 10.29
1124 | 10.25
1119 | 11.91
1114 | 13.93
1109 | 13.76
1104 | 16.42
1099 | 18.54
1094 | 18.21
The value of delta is 2.34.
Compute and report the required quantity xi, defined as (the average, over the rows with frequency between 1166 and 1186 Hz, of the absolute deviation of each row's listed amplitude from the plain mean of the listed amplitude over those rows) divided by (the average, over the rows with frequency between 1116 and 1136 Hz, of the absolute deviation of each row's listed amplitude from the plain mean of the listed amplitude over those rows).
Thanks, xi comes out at 0.8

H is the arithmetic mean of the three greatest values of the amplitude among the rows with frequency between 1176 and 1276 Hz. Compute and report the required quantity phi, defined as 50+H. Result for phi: 70.7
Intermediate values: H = 20.7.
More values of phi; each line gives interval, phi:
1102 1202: 71.6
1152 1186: 71.6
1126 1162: 70.3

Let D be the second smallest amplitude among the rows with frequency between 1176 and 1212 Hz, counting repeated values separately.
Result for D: 18.17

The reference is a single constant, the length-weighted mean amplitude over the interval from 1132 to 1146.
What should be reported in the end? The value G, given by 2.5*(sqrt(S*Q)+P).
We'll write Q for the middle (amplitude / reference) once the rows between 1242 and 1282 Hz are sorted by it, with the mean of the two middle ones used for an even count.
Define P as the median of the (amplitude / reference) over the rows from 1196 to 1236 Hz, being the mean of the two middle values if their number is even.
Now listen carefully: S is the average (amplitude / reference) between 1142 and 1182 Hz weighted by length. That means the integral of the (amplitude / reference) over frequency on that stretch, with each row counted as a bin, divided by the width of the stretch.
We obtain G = 6.4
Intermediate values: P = 1.24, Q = 1.24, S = 1.399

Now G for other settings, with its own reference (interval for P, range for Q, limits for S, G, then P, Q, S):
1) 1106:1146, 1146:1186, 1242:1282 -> 5.5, 0.88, 1.42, 1.247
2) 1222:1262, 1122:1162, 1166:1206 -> 6.2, 1.26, 1.09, 1.349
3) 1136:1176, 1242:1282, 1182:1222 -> 6.6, 1.40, 1.24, 1.261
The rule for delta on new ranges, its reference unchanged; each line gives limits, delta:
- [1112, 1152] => 2.01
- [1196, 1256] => 2.10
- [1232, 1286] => 1.95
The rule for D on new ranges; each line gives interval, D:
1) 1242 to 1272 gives 17.34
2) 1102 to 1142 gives 10.29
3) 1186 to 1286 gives 16.9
